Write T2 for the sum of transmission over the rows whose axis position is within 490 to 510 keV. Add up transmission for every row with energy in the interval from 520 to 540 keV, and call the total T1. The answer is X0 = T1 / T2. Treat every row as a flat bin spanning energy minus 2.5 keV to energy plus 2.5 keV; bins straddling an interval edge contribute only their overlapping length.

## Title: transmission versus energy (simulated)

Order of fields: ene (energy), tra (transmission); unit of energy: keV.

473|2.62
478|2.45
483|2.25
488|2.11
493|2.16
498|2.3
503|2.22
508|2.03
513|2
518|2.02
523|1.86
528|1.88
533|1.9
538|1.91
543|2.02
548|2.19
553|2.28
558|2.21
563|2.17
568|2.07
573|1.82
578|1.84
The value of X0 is 0.87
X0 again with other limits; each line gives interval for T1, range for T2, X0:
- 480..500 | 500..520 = 1.07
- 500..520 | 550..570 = 0.95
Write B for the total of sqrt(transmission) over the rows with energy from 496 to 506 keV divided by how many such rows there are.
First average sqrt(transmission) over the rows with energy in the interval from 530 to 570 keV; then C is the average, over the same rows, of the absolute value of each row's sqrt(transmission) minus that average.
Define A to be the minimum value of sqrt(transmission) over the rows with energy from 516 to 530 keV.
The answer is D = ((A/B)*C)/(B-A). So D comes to 0.3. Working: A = 1.36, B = 1.50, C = 0.0411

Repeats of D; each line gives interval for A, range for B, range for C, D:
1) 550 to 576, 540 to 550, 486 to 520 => 0.3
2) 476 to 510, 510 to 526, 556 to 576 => -1.8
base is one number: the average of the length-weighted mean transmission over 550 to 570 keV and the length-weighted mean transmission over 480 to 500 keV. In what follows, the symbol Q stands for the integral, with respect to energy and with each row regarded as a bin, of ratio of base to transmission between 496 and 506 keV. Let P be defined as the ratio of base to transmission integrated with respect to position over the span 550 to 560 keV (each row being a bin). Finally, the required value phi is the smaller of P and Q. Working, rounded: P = 9.79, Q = 9.8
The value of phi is 9.8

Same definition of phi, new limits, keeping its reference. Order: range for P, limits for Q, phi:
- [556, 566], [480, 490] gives 10.0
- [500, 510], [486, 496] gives 10.2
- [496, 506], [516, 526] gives 9.8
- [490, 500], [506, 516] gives 9.9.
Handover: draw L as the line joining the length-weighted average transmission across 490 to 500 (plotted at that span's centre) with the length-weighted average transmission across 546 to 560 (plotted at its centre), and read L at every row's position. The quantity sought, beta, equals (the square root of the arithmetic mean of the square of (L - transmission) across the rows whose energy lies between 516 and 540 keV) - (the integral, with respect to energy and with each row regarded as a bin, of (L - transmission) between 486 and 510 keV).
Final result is -1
